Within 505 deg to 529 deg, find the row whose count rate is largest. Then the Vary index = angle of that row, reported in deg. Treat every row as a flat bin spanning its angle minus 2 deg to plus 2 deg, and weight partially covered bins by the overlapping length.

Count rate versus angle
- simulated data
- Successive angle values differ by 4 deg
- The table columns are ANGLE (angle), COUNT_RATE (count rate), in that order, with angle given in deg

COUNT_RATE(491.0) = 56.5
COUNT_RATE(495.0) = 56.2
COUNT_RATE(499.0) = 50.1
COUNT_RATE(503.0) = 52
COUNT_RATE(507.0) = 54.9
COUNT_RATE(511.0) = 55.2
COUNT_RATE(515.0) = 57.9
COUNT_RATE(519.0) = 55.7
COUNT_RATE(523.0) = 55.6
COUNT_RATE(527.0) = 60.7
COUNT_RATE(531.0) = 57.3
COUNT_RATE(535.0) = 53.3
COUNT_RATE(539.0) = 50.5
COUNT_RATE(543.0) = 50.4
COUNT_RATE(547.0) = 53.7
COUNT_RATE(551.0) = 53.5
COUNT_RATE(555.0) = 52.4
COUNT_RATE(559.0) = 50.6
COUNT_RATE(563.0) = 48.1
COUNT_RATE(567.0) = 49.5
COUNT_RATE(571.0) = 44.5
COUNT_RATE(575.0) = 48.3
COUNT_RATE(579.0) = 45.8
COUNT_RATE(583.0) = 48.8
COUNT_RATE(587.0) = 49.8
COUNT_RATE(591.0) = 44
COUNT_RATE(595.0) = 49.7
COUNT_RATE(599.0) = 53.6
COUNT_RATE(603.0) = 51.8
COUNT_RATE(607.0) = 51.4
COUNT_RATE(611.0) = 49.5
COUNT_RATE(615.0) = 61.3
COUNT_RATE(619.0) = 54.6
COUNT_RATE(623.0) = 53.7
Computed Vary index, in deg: 527.0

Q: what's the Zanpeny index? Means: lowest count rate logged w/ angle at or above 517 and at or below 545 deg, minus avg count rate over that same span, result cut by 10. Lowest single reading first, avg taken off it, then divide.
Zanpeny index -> -0.44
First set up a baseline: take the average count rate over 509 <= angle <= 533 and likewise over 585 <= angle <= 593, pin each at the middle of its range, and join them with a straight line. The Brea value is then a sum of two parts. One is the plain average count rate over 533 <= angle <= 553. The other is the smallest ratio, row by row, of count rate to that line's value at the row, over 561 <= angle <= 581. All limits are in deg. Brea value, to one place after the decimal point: 53.2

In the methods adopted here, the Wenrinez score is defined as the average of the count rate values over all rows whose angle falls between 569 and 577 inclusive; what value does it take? 46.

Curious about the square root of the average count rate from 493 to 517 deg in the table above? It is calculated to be 7.4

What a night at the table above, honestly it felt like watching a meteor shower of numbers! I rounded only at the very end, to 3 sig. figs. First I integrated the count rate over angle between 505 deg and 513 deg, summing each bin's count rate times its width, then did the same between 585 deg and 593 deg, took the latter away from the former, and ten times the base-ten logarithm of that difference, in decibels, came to 18.1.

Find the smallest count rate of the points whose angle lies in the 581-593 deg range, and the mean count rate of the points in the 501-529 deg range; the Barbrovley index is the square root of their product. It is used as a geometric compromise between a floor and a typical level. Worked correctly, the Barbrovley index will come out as 50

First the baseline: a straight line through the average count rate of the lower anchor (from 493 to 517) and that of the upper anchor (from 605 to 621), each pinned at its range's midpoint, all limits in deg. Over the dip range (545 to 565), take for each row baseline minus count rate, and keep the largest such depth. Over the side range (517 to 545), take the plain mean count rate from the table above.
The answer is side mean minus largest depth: 48.6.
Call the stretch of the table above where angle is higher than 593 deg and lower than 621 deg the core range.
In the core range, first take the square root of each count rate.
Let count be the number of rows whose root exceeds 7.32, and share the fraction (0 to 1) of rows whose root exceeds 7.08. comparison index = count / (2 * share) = 2.1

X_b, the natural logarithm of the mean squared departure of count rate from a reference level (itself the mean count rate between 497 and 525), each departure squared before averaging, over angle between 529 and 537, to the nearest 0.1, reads 1.5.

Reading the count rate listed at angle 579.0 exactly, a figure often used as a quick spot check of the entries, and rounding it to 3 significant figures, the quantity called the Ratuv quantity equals 45.8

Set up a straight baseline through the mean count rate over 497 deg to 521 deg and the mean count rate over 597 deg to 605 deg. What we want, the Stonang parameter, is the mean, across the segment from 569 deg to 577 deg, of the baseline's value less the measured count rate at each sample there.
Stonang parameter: 6.8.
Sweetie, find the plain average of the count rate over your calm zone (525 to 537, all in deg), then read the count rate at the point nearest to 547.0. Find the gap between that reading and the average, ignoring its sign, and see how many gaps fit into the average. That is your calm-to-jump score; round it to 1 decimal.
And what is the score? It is 16.8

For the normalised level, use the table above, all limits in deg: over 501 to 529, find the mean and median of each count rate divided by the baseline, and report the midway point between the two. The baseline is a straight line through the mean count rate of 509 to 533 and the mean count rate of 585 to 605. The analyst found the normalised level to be 0.97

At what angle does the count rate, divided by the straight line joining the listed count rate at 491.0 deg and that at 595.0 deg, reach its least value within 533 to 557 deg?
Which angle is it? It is 539.0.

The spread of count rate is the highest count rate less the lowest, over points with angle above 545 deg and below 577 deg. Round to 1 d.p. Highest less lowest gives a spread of 9.2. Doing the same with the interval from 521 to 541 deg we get 10.2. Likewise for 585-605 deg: 9.6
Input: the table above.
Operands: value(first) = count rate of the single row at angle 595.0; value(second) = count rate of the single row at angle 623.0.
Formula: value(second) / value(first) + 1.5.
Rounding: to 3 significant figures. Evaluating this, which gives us 2.58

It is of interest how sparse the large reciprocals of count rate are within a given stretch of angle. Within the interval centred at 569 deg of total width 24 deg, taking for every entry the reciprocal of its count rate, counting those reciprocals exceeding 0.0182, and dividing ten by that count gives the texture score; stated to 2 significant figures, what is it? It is 1.7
